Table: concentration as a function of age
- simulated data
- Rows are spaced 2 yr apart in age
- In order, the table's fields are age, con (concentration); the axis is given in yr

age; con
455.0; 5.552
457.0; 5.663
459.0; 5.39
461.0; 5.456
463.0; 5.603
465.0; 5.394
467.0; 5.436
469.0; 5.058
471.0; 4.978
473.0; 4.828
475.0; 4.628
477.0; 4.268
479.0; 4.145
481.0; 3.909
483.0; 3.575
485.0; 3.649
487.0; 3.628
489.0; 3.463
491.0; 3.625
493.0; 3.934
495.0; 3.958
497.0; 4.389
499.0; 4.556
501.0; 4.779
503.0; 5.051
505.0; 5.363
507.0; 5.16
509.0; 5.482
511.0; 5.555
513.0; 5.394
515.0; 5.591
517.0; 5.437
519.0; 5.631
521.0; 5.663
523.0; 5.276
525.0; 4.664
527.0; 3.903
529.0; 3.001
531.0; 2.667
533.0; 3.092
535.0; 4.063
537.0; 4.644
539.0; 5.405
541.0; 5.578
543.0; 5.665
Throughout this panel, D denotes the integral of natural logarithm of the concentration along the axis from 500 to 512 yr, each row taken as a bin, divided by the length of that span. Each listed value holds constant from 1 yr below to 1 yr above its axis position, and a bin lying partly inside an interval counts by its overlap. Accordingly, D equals 1.65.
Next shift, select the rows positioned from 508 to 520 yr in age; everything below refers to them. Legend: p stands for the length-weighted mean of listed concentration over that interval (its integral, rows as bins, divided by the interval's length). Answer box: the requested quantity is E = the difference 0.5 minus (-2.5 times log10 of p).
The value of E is 2.35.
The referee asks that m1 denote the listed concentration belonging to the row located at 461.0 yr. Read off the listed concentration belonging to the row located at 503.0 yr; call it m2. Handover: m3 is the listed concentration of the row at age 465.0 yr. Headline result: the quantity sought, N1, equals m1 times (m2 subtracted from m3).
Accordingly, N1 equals 2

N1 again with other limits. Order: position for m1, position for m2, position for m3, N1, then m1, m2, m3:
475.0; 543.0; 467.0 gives -1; 4.628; 5.665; 5.436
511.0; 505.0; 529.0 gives -13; 5.555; 5.363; 3.001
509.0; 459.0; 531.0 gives -15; 5.482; 5.39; 2.667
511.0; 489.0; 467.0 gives 11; 5.555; 3.463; 5.436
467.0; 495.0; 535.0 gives 1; 5.436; 3.958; 4.063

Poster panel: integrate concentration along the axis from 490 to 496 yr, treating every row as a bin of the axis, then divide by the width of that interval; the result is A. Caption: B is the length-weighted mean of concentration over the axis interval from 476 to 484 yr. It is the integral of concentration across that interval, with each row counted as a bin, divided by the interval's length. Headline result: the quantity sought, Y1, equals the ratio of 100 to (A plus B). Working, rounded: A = 3.8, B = 4.0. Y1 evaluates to 13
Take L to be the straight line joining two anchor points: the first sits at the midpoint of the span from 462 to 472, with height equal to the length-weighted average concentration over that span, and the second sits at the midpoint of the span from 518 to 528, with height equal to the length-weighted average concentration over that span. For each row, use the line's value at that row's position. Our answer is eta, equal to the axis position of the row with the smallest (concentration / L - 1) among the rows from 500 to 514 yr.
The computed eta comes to 501.0 yr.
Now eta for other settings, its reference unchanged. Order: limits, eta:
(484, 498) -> 489.0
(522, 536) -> 531.0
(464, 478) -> 477.0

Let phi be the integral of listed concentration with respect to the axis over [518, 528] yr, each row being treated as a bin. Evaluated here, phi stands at 50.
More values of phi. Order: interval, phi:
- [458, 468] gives 55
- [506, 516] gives 54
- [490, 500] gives 41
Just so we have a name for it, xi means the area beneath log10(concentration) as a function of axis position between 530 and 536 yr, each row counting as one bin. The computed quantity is 3.1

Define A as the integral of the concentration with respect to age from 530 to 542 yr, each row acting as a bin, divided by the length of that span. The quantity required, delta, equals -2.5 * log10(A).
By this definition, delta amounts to -1.57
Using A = 4.2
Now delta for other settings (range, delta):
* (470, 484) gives -1.59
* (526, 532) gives -1.26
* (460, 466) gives -1.85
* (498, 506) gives -1.73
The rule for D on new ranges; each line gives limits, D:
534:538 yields 1.47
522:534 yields 1.30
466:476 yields 1.61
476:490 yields 1.33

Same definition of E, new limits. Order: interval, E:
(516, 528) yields 2.27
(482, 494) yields 1.90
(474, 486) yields 2.01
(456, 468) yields 2.35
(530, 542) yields 2.07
